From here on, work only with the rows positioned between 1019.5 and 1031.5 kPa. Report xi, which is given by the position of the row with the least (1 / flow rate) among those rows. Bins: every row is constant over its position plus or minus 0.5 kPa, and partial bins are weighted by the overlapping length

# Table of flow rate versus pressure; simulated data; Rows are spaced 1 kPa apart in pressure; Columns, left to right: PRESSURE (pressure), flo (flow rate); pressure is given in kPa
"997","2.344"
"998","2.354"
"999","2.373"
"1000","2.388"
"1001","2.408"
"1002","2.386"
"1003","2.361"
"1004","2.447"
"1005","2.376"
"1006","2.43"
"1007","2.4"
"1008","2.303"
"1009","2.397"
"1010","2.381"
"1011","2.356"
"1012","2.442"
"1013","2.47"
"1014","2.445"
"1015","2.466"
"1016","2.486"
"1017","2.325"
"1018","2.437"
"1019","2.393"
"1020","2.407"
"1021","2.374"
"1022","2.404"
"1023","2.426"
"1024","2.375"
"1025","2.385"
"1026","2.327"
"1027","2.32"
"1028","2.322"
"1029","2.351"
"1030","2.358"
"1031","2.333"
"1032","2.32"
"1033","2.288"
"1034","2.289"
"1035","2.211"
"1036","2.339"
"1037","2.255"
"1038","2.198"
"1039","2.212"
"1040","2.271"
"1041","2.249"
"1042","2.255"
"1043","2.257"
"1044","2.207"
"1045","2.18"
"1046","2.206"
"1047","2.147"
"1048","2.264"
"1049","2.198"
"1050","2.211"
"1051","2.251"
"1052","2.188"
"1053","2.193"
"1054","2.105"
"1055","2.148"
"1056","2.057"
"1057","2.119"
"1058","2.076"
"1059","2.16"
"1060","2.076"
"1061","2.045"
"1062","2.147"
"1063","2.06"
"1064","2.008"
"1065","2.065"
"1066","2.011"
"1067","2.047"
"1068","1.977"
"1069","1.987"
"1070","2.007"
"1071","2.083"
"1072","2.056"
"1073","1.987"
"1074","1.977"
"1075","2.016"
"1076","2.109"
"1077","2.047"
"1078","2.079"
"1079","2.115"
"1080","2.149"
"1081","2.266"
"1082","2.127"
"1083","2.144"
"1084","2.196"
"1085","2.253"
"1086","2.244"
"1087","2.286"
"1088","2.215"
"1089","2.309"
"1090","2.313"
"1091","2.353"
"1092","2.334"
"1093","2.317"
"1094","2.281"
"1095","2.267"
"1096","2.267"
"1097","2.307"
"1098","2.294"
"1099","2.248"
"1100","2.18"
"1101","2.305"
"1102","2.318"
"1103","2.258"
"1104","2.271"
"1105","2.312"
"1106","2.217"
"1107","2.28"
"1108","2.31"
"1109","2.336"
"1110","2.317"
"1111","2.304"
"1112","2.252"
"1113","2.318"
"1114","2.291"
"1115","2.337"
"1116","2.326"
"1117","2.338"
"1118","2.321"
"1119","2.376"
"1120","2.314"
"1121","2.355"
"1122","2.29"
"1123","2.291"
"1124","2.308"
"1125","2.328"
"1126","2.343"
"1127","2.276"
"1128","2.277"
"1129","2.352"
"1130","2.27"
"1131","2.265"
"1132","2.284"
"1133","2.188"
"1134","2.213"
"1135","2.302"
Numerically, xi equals 1023 kPa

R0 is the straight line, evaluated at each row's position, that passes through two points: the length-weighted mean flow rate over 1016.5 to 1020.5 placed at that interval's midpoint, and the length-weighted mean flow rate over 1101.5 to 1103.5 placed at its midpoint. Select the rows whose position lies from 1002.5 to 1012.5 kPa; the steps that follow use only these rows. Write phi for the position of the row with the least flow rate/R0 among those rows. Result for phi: 1008 kPa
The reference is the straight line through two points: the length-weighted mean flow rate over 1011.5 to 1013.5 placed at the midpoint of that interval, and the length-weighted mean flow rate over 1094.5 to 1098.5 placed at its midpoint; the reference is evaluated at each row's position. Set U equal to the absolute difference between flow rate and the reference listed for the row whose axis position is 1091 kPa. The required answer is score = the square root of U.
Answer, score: 0.24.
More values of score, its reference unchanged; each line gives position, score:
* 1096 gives 0.13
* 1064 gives 0.59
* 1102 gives 0.21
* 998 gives 0.36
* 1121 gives 0.35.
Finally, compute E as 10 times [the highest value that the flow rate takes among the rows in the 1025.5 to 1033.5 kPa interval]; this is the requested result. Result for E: 23.6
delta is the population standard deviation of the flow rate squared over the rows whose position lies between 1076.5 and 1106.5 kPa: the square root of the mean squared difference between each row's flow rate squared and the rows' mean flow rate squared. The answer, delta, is 0.35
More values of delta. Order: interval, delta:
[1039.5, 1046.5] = 0.14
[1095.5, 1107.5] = 0.18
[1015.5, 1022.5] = 0.22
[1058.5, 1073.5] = 0.22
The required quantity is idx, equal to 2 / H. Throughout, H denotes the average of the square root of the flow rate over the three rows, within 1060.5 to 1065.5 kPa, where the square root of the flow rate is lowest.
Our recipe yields 1.40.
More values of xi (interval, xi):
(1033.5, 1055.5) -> 1036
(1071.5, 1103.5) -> 1091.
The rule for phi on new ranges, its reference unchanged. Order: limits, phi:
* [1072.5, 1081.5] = 1074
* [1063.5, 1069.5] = 1068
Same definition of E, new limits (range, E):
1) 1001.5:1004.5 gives 24.5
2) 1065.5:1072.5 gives 20.8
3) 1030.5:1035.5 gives 23.3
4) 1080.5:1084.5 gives 22.7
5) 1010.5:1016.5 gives 24.9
